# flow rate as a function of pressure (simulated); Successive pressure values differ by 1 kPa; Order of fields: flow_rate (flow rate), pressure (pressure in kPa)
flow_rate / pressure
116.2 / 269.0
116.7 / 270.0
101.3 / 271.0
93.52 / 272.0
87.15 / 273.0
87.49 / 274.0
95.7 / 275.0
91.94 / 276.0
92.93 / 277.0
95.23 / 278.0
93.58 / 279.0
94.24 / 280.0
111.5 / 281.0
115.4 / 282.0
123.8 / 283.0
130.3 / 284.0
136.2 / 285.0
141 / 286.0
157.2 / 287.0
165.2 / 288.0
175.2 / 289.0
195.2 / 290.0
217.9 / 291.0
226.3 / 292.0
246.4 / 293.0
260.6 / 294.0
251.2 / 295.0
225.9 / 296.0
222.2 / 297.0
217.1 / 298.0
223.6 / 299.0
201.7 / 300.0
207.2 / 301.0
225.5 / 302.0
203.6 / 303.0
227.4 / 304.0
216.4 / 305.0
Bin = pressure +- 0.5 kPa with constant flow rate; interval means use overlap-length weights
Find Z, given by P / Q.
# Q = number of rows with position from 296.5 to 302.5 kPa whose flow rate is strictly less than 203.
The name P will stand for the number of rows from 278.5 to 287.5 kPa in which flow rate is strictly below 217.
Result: 9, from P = 9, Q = 1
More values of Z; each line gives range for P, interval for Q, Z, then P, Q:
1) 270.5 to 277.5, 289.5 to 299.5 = 7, 7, 1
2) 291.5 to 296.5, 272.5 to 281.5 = 0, 0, 9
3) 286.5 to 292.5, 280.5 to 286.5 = 1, 4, 6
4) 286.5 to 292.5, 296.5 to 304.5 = 4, 4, 1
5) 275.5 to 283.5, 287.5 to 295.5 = 3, 8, 3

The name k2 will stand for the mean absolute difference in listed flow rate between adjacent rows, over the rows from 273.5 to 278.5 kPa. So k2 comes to 4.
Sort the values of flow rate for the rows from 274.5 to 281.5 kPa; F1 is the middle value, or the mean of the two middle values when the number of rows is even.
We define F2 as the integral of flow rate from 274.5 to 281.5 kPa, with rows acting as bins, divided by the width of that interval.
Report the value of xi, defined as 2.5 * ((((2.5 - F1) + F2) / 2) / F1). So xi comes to 0.062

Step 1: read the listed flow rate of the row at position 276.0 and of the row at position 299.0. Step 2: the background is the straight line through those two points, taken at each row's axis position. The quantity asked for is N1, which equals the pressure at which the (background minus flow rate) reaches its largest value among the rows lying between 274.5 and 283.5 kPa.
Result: 280.0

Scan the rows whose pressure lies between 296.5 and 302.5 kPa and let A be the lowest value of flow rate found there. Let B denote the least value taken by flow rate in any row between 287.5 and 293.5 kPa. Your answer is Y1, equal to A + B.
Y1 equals 367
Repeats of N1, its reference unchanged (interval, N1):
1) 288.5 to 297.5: 289.0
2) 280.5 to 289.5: 282.0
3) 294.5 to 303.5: 303.0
